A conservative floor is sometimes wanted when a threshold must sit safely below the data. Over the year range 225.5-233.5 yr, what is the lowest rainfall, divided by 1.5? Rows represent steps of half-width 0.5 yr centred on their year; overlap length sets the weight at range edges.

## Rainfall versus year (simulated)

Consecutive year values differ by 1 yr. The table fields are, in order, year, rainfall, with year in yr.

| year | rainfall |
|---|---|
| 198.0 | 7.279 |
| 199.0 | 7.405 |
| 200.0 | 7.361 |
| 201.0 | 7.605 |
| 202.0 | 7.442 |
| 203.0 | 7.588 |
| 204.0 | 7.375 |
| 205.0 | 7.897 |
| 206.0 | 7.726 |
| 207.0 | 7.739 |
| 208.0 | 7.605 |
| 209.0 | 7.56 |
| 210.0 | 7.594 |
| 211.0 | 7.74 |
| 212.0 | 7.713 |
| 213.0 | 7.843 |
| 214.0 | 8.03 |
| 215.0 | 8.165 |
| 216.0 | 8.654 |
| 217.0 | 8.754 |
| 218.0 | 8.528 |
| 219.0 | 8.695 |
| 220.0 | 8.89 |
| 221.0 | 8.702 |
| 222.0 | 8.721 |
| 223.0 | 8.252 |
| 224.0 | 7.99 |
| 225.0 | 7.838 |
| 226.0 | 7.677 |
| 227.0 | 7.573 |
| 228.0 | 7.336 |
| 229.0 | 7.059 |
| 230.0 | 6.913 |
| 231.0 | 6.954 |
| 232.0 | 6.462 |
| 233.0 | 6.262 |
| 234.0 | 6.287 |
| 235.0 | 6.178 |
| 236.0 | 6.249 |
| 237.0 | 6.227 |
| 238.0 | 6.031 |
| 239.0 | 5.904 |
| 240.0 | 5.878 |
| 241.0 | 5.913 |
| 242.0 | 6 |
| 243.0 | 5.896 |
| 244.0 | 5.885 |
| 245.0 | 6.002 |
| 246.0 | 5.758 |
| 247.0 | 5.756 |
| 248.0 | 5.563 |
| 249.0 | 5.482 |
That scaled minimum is 4.2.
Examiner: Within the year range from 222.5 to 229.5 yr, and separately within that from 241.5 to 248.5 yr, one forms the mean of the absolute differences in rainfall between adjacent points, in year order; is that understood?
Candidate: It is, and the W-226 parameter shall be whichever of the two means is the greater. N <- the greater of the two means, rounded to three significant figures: 0.199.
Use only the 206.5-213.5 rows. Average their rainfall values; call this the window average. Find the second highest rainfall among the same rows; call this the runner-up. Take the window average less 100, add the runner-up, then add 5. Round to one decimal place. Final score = -79.6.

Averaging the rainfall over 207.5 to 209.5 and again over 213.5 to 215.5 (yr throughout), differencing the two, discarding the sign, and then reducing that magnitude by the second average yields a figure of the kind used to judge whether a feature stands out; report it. -7.58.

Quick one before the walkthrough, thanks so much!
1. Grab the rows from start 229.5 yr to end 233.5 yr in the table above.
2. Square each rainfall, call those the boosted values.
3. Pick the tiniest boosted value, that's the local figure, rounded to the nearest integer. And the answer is 39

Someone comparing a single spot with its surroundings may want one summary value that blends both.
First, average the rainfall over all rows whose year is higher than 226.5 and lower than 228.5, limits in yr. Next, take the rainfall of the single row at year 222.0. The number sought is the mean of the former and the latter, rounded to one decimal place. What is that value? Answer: 8.1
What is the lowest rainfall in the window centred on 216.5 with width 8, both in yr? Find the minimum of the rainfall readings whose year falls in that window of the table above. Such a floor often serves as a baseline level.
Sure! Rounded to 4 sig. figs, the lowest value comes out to 7.843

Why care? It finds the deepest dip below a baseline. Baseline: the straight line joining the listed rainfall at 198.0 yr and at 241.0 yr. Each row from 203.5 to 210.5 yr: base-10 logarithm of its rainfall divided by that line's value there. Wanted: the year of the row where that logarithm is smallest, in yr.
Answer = 204.0 yr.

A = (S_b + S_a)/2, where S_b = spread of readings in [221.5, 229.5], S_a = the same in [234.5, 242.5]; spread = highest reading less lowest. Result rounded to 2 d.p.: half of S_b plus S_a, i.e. 1.02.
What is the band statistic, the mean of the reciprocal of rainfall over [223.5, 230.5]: 0.13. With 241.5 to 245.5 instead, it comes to 0.17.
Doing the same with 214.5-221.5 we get 0.12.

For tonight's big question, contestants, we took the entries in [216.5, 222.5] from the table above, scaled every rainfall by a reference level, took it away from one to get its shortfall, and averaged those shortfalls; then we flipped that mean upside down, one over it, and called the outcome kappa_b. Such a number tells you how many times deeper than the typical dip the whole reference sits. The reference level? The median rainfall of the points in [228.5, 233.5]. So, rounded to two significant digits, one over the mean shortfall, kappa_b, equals -3.8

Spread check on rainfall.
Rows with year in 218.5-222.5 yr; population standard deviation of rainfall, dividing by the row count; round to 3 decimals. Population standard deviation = 0.080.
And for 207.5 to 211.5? 0.069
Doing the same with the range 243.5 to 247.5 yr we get 0.102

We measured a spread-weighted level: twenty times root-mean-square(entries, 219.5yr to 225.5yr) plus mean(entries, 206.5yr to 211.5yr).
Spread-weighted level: 176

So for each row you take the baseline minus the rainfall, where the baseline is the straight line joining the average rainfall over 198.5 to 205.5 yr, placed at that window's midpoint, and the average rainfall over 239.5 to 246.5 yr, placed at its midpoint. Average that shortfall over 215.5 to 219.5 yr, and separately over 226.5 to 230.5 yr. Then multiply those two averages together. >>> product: 1.3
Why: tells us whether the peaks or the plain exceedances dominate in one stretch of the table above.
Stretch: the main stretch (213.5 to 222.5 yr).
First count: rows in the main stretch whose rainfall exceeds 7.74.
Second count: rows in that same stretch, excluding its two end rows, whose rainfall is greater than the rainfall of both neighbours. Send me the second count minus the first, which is -7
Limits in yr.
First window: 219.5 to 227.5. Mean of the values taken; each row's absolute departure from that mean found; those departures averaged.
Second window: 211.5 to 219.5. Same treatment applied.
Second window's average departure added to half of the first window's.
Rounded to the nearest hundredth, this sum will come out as 0.58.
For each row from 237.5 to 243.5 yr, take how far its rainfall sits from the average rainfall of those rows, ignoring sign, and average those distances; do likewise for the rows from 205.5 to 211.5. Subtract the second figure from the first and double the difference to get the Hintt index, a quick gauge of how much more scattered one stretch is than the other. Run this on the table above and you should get -0.04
